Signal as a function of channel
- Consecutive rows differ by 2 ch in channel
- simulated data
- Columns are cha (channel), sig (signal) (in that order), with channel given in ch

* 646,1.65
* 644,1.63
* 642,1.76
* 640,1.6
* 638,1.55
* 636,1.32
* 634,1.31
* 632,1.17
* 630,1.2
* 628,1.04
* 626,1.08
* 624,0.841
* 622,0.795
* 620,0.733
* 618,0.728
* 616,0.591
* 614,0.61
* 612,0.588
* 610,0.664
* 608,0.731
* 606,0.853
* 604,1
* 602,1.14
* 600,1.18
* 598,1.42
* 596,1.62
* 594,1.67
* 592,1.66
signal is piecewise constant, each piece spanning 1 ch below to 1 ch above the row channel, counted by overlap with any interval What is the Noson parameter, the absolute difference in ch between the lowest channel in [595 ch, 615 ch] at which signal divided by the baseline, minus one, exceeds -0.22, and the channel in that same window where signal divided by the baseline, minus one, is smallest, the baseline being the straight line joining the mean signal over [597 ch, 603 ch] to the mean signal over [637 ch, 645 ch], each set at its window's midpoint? 16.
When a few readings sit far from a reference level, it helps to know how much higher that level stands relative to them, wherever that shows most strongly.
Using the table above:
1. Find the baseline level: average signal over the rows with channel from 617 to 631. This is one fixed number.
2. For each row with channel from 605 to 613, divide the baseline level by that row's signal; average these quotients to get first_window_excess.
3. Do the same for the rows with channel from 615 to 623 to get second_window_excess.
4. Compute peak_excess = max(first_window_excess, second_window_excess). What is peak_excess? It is 1.32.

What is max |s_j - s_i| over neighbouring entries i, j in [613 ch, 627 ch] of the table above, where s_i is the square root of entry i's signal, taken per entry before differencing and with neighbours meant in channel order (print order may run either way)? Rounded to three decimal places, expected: 0.122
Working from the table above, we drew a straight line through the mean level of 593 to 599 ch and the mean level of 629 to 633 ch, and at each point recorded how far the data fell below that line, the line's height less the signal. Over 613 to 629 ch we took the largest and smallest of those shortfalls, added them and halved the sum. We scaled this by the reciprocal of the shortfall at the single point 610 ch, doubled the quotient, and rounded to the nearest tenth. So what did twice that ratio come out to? 1.2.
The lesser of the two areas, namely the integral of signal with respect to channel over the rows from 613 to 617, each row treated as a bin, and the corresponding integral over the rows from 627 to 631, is 2.4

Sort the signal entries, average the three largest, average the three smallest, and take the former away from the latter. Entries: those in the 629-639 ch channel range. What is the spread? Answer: -0.17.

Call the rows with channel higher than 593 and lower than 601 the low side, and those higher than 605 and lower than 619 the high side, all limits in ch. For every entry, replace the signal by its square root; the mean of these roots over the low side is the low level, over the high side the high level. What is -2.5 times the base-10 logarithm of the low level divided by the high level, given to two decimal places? -0.42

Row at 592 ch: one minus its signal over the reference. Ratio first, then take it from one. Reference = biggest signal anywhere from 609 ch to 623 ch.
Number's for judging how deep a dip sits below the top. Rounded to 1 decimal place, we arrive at -1.1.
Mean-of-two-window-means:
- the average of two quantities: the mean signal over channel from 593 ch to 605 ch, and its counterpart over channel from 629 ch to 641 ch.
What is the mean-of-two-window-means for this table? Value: 1.35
